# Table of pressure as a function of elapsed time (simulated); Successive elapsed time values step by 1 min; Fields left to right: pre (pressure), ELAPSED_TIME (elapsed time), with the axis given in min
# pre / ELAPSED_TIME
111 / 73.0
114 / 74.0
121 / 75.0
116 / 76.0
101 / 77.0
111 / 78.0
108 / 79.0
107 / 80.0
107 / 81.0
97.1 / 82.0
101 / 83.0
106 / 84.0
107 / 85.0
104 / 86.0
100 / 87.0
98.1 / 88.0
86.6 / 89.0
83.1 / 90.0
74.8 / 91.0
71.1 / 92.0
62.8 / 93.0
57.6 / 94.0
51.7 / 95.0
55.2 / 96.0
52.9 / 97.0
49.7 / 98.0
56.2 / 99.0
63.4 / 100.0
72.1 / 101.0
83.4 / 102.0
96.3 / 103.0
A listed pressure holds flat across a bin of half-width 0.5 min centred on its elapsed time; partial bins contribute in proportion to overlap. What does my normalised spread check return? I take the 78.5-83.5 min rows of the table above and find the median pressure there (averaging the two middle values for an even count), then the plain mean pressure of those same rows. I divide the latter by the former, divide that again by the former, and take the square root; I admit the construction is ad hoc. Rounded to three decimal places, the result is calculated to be 0.095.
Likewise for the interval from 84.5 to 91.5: 0.099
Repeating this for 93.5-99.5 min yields 0.136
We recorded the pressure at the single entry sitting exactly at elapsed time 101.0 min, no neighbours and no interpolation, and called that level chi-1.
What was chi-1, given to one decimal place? 72.1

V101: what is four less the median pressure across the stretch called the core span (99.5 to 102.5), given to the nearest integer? -68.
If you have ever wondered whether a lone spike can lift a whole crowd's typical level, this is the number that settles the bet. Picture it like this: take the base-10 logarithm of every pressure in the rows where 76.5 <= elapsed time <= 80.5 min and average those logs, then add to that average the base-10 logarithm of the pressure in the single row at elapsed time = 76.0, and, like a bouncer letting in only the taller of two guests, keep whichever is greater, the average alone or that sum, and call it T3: 4.09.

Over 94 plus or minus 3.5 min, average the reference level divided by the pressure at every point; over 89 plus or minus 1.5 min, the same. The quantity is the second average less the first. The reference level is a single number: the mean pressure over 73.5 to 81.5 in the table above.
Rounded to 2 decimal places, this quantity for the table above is -0.60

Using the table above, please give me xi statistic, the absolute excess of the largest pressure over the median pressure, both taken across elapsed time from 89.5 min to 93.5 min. 10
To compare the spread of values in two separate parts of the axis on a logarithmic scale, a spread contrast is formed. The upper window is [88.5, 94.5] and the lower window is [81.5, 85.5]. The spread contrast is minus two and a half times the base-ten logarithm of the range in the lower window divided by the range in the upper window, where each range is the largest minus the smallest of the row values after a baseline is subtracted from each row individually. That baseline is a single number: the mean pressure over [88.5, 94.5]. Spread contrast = 1.2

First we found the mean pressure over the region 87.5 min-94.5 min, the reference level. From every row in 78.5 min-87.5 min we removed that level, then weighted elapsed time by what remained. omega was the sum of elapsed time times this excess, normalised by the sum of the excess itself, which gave 82.9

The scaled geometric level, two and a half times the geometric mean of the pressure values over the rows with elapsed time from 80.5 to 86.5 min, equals 259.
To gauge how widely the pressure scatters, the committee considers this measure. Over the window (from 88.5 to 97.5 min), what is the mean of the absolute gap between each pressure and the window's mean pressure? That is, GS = 11.3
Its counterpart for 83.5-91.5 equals 10.1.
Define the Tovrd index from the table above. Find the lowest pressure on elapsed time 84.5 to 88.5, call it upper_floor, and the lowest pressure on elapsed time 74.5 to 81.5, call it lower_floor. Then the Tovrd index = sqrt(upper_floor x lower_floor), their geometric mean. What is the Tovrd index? 100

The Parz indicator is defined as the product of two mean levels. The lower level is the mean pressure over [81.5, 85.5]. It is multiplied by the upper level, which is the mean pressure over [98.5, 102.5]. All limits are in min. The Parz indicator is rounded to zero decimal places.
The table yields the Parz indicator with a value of 7068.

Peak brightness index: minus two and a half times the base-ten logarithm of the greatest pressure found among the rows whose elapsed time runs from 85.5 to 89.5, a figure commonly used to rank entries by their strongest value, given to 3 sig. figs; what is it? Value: -5.04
